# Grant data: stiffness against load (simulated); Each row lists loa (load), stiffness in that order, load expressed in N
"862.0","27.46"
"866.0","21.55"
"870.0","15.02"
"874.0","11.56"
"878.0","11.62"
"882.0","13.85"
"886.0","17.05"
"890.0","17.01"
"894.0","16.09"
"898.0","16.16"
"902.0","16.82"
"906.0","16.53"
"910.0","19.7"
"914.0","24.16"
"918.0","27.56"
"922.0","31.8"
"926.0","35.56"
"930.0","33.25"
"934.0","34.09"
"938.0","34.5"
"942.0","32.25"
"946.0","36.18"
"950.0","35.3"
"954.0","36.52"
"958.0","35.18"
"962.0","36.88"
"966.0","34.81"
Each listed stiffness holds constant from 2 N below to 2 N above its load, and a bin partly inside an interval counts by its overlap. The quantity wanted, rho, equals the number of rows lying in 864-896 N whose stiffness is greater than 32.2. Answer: 0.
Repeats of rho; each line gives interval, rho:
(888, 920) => 0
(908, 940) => 4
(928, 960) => 8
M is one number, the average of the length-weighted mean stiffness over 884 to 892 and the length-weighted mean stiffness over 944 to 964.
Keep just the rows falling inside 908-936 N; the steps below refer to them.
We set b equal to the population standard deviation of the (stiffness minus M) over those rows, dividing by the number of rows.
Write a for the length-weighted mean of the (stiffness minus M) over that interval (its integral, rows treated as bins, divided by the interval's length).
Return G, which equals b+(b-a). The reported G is 8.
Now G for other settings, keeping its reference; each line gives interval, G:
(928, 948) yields -5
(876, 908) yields 14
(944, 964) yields -8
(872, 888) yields 17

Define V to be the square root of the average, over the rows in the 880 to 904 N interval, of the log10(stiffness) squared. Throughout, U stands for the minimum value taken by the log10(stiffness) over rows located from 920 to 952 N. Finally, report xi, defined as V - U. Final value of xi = -0.3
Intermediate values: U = 1.50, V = 1.21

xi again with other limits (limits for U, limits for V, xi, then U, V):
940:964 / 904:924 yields -0.1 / 1.51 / 1.37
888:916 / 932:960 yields 0.3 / 1.21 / 1.54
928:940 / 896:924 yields -0.2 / 1.52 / 1.33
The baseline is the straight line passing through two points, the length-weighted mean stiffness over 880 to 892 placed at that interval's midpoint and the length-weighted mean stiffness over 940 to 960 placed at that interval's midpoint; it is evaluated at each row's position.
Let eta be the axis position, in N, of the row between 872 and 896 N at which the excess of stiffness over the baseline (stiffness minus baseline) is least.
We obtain 894.0 N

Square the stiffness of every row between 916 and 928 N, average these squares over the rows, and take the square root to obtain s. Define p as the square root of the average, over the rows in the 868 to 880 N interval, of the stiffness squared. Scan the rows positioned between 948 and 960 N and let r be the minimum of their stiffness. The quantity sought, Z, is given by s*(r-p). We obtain 711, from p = 13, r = 35.18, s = 32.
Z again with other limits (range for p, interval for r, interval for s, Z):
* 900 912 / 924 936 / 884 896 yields 259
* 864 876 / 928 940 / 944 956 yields 601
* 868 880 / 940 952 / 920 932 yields 652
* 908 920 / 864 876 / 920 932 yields -418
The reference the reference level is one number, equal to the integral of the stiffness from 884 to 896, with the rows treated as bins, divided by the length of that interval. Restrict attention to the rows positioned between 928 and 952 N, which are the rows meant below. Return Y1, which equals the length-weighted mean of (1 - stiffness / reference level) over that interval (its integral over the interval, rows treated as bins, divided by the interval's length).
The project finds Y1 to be -1.0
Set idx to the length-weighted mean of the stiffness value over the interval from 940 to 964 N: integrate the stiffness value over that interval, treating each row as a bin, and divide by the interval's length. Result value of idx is 35.4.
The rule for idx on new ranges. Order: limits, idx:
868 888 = 13.8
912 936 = 31.1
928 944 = 33.5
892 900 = 16.1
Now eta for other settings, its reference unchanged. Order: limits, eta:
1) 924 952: 942.0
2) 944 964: 958.0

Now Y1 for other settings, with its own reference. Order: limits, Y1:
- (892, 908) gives 0.0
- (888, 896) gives 0.0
